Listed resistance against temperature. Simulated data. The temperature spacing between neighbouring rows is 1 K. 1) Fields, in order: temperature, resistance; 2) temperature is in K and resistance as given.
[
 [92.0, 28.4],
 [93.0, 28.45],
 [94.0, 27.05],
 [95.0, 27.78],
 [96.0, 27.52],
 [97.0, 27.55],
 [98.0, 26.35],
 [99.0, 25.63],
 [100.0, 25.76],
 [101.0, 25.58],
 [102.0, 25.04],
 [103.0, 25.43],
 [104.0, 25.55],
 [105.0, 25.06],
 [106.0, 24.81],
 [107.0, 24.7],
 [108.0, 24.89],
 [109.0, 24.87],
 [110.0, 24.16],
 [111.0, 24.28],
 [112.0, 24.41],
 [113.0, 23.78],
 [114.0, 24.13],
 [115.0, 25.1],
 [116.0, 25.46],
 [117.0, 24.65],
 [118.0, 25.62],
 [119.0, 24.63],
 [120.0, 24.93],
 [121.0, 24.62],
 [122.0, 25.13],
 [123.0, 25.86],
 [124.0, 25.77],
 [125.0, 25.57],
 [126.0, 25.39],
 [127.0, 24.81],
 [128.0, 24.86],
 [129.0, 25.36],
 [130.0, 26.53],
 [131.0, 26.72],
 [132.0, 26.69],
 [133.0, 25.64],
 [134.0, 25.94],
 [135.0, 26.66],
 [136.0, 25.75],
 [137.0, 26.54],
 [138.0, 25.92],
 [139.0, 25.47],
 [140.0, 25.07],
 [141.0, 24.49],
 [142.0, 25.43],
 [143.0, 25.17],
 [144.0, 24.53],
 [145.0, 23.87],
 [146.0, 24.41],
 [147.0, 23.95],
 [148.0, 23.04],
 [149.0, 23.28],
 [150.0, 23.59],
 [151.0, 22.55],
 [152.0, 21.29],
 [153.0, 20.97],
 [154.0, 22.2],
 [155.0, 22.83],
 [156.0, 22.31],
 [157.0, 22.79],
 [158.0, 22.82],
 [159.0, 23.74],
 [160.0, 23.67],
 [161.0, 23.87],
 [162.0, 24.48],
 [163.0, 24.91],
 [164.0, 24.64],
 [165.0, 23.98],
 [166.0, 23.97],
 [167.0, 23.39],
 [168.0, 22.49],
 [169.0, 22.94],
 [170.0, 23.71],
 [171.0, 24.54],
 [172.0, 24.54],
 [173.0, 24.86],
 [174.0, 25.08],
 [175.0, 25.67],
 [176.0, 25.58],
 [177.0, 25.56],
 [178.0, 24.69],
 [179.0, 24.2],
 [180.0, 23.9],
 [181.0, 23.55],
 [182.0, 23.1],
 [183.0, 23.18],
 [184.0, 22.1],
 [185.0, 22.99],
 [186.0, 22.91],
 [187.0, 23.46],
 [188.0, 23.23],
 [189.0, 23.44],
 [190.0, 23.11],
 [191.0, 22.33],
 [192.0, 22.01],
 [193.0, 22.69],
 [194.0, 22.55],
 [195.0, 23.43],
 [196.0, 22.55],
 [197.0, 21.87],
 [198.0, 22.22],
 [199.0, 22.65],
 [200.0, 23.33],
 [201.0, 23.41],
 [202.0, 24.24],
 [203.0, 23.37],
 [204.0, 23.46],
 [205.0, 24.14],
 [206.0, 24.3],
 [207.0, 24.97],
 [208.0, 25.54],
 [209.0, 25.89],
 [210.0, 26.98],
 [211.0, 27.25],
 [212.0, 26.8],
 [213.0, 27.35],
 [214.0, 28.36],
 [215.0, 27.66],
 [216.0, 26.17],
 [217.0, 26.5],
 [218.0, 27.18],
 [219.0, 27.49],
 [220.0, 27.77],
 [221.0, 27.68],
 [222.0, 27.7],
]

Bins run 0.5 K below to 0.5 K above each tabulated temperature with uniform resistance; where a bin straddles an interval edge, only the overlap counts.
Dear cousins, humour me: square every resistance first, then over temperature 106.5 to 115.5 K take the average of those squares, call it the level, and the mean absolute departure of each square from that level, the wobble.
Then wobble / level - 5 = -4.97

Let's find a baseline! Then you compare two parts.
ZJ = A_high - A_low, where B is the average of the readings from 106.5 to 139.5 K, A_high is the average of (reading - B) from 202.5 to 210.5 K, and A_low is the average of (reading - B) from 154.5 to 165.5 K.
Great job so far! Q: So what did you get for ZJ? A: 1.2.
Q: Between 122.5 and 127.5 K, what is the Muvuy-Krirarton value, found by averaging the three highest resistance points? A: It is 26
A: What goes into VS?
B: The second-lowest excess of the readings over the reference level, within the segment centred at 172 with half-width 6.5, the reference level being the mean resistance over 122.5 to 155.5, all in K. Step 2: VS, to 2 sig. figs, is -1.8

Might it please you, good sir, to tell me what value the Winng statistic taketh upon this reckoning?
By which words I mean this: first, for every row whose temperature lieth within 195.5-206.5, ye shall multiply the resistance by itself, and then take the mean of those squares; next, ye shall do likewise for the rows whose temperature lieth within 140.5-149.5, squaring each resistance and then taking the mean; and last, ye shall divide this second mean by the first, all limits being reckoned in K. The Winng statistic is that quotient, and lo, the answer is 1.089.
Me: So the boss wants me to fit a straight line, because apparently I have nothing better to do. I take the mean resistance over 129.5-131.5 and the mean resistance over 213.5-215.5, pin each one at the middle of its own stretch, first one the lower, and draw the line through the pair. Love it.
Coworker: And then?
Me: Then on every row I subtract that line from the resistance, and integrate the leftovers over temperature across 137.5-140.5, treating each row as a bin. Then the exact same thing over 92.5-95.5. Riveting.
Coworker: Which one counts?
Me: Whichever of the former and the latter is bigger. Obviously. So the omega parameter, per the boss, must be 5.2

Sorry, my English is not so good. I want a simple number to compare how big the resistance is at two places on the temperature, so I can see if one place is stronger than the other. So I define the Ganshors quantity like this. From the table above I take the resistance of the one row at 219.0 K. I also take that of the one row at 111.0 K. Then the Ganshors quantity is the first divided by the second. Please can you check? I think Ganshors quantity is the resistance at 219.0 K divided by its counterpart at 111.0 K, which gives 1.13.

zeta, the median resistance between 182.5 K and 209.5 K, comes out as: 23.2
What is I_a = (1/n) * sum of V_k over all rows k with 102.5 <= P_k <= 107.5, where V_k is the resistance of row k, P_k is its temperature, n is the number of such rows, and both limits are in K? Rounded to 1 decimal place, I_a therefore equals 25.1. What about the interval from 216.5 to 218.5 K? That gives 26.8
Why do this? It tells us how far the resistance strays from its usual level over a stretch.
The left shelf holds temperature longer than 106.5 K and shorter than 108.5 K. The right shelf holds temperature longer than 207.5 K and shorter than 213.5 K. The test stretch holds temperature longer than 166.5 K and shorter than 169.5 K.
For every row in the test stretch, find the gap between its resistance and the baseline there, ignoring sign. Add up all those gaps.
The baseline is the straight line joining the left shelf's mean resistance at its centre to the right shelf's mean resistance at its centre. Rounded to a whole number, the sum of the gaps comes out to 9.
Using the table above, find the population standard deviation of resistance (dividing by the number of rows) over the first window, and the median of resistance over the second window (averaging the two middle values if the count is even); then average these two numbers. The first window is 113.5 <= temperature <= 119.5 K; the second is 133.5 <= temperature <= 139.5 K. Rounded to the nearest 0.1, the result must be 13.2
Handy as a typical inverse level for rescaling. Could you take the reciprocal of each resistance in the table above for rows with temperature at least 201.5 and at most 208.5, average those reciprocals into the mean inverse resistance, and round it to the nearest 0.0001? 0.0412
